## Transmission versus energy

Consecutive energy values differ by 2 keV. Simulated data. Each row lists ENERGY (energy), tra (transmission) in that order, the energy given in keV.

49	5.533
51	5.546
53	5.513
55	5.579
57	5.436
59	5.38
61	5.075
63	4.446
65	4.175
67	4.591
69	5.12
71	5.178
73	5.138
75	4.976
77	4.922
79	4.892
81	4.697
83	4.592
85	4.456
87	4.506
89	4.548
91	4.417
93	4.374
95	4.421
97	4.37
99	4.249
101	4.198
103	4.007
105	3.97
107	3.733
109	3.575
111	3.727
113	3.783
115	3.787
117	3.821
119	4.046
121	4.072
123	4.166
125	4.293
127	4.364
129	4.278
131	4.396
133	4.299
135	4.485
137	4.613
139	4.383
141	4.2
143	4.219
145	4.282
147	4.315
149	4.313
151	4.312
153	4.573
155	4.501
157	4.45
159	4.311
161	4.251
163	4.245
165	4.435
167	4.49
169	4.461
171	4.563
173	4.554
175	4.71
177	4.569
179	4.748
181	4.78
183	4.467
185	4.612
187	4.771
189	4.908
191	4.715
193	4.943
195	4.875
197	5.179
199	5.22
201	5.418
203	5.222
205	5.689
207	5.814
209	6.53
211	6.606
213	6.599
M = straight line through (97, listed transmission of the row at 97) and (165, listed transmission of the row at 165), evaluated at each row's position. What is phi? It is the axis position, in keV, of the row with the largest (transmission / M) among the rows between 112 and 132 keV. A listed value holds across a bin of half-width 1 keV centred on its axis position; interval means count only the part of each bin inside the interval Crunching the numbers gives 131 keV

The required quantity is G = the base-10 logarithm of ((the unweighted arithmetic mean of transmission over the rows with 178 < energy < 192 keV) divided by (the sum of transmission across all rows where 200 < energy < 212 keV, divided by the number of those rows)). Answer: -0.10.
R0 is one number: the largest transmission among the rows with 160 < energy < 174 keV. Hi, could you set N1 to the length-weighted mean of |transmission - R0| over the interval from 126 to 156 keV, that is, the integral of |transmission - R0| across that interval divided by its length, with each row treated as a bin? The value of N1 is 0.20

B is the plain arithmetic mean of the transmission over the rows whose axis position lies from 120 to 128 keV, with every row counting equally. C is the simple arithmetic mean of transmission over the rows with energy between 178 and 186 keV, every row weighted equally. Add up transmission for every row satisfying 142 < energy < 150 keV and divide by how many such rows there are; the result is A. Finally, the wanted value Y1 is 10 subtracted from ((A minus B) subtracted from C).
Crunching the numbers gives -5.4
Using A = 4.28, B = 4.22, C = 4.7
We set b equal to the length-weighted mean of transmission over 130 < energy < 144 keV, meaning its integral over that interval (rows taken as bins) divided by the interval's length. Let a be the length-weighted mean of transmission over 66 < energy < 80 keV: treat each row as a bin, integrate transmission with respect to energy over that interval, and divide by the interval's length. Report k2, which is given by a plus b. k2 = 9.34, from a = 5.0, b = 4.37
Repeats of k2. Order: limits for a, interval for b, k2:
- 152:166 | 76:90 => 9.05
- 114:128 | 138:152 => 8.37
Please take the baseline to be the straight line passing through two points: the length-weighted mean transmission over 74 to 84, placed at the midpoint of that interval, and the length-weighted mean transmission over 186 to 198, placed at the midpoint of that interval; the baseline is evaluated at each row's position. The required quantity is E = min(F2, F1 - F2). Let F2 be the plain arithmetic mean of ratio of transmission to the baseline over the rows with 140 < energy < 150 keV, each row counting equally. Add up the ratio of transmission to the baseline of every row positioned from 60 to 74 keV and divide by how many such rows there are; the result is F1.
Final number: 0.13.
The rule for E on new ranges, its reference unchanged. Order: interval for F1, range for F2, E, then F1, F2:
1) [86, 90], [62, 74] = -0.05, 0.939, 0.99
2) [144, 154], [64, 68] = -0.02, 0.896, 0.91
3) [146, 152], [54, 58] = -0.26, 0.886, 1.15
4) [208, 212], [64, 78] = 0.32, 1.337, 1.01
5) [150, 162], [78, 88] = -0.06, 0.903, 0.96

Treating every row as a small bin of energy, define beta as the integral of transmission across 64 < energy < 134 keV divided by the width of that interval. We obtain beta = 4.3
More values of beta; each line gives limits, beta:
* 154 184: 4.5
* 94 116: 4.0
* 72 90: 4.7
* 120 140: 4.3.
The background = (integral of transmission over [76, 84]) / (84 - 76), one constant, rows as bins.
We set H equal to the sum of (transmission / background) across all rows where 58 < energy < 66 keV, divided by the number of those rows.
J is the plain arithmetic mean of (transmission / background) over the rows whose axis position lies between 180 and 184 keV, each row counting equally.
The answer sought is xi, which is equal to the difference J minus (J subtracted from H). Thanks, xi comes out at 0.94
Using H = 1.00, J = 0.97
